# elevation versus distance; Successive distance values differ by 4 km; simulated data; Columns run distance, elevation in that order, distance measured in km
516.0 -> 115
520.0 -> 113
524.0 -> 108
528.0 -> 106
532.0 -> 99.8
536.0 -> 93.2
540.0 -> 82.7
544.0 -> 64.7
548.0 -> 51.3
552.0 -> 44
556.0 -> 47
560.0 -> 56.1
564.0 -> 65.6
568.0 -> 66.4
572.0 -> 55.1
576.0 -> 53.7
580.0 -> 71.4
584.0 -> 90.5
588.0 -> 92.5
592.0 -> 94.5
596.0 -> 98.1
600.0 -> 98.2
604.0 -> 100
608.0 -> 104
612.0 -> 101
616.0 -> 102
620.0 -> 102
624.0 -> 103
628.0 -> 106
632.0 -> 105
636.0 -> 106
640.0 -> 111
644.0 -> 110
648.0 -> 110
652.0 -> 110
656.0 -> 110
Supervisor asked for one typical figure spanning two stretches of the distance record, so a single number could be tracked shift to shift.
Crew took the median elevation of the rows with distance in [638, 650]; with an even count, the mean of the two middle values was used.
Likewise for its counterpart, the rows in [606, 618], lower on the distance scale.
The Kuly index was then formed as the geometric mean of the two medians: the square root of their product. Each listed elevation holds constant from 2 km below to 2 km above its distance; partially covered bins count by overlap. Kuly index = 106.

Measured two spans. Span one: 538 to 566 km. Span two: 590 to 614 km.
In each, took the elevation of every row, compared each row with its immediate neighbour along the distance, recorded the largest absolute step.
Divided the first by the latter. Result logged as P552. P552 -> 4.5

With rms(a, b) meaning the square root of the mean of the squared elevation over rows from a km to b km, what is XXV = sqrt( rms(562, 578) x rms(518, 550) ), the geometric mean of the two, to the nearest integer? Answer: 75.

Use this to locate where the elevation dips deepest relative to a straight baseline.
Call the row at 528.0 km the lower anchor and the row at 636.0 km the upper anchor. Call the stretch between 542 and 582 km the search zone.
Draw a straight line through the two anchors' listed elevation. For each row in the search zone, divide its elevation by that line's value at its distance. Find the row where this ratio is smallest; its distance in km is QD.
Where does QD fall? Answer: 552.0 km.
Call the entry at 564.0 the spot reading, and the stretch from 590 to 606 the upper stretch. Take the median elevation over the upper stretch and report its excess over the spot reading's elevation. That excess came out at 33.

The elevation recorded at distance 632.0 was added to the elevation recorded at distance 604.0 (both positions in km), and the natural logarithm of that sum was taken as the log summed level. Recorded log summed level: 5.32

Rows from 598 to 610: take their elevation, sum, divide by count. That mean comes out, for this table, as 101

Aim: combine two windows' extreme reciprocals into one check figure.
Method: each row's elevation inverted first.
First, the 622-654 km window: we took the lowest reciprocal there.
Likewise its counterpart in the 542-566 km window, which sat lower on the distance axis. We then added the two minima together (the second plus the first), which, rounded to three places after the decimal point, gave 0.024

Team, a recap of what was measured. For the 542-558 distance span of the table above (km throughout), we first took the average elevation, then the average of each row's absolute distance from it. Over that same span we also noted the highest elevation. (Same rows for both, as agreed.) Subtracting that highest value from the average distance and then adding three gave -55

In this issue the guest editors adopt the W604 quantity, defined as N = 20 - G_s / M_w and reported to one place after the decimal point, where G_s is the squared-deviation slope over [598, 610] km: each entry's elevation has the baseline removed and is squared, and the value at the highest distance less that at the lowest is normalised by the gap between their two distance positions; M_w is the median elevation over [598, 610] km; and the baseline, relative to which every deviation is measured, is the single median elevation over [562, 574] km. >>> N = 19.5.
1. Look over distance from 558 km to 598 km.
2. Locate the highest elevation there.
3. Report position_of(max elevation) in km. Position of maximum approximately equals 596.0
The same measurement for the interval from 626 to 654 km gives 640.0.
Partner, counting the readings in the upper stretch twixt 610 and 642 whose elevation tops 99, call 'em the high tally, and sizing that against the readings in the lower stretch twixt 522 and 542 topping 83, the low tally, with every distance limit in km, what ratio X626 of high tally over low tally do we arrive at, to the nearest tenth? 2.0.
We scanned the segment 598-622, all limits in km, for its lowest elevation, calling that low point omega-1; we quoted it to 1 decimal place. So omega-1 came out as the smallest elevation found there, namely 98.2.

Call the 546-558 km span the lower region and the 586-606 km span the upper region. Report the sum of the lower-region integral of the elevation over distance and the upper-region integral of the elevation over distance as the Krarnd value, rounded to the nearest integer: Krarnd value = 2502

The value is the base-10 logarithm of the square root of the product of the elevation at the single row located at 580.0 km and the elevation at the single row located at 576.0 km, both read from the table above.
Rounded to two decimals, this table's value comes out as 1.79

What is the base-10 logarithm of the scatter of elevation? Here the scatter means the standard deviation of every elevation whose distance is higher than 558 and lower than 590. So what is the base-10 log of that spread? 1.2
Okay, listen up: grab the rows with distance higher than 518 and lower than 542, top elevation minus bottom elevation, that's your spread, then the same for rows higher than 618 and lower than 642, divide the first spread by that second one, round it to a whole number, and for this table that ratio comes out 3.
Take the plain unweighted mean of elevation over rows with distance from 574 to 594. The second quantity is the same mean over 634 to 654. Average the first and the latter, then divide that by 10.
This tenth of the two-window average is 9.5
